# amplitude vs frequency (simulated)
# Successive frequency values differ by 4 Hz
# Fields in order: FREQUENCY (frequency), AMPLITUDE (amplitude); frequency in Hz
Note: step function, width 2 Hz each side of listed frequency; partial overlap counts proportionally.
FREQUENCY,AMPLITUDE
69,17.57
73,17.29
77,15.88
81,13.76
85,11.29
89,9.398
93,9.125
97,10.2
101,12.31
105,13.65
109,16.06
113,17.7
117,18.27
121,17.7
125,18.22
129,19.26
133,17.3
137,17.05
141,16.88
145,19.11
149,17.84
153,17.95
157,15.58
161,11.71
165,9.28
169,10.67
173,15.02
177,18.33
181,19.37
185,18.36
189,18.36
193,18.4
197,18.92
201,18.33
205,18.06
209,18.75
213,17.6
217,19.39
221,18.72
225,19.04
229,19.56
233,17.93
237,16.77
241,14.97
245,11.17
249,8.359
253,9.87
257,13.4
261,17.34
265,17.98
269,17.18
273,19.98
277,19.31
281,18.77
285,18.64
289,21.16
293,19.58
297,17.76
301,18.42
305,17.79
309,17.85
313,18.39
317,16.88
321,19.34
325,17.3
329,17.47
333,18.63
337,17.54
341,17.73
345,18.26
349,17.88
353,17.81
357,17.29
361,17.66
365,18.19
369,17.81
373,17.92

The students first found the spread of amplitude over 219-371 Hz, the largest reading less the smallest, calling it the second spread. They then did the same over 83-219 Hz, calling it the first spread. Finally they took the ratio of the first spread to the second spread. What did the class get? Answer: 0.80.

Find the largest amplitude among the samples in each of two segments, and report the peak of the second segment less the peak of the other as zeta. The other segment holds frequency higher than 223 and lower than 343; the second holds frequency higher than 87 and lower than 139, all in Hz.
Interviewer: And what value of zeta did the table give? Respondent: -1.9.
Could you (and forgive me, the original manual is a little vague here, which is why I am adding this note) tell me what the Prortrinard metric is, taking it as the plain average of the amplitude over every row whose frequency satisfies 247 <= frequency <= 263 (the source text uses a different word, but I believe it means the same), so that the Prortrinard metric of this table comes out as 12.2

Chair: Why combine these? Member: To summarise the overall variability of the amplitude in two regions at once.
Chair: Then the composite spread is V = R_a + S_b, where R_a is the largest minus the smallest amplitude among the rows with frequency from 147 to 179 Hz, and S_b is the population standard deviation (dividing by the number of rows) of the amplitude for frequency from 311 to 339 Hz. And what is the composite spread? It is 9.9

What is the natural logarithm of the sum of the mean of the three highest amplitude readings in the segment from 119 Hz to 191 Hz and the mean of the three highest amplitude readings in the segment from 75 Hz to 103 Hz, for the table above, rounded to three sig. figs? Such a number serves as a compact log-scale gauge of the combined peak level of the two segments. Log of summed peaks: 3.50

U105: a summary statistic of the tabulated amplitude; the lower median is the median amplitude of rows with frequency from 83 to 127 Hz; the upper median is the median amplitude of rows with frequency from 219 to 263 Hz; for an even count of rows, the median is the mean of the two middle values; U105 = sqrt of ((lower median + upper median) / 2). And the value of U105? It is 3.90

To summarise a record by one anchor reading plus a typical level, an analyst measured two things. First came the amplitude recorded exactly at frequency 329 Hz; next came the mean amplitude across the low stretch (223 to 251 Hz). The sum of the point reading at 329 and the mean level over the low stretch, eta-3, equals 32.9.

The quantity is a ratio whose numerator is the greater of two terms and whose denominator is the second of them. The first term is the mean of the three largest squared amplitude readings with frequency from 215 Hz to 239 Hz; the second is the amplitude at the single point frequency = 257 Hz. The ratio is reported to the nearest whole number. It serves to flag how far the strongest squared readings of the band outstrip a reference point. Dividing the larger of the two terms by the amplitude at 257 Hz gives 28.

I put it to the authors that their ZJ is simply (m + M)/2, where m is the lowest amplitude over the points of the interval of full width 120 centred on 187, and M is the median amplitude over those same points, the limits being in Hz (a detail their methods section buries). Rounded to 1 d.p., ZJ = 13.6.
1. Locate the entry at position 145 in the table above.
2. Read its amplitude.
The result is 19.11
